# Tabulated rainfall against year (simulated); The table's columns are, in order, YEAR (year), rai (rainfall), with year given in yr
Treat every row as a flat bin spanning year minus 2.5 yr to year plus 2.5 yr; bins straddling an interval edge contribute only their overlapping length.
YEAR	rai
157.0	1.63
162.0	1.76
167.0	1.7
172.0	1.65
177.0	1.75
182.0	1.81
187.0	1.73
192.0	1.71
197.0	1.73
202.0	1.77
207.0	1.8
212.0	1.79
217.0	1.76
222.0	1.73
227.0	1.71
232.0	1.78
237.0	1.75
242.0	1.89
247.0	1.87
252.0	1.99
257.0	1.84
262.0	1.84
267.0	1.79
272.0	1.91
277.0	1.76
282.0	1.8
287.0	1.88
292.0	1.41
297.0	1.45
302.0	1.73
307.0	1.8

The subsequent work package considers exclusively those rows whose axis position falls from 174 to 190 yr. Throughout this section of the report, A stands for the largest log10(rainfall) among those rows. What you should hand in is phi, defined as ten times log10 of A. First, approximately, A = 0.26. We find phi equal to -5.9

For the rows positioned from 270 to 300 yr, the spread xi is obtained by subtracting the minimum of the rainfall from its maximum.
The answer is 0.50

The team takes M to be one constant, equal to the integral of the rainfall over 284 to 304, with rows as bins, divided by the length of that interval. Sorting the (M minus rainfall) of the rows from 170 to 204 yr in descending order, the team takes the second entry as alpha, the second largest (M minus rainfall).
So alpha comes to -0.09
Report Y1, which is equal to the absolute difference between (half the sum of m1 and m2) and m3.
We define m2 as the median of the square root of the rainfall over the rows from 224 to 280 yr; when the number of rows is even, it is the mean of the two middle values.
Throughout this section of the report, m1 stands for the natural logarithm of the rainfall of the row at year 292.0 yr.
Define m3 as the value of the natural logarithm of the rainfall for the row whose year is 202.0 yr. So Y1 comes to 0.28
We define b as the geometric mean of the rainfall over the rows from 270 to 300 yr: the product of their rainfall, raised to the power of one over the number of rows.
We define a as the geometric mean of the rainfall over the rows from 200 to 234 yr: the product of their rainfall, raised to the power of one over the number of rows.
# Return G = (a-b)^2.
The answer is 0.005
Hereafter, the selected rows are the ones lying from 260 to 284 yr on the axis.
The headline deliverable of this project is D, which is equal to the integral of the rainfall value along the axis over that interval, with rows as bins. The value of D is 44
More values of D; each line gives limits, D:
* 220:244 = 42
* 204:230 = 46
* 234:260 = 49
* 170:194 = 42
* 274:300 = 43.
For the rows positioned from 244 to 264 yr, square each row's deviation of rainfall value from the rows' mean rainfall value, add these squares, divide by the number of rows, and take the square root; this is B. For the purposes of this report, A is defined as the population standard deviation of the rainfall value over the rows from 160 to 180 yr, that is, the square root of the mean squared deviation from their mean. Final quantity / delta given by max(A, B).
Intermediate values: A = 0.04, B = 0.062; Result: 0.06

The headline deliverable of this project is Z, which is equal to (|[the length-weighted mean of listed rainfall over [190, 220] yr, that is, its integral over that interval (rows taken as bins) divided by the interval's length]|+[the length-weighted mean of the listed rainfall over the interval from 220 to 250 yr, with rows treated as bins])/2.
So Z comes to 1.78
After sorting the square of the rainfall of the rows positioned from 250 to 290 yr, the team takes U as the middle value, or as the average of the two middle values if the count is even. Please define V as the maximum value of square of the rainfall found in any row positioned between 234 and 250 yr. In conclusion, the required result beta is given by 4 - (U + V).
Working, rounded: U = 3.39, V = 3.6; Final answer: -3.0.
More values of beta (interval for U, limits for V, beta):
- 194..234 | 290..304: -2.1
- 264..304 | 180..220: -2.4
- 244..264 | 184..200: -2.4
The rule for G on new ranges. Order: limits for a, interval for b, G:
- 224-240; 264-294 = 0.000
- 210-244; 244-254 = 0.025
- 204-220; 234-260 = 0.007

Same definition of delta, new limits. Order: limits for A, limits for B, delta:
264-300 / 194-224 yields 0.19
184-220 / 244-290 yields 0.07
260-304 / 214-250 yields 0.17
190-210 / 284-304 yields 0.20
